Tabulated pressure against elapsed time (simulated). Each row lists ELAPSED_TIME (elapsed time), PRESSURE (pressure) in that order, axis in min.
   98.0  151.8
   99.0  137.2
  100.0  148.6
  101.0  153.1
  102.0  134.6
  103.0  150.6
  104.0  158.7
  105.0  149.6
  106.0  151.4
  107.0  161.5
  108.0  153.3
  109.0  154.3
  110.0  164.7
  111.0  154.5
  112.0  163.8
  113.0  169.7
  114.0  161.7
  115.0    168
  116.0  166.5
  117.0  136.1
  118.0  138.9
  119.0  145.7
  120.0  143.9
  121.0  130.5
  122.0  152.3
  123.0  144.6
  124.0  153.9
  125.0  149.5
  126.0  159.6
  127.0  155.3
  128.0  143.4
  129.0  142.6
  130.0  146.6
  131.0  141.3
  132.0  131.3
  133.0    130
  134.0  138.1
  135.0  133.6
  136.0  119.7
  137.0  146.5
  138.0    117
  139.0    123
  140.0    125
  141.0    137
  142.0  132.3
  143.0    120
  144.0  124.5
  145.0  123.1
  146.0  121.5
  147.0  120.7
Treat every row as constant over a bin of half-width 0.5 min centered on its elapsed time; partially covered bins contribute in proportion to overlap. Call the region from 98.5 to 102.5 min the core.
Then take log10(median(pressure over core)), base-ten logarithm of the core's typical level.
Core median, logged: 2.16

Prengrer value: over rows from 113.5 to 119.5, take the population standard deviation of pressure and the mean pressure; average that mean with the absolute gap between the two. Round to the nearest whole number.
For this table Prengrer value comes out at 146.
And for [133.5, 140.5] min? 124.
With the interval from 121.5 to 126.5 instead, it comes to 150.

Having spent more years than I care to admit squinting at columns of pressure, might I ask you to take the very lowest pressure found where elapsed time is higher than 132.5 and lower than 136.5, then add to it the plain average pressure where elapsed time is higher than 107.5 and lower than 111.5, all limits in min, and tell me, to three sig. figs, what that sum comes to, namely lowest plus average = 276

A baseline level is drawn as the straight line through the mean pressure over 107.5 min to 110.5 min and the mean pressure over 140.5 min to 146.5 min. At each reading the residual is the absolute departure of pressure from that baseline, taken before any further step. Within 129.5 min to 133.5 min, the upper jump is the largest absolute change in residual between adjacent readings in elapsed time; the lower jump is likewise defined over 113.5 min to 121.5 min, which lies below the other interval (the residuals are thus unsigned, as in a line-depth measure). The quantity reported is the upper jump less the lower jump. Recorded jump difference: -8.1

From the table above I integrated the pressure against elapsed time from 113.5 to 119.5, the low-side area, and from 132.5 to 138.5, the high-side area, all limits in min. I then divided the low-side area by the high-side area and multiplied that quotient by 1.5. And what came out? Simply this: 1.75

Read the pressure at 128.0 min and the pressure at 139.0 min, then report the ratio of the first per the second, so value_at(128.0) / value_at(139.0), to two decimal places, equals 1.17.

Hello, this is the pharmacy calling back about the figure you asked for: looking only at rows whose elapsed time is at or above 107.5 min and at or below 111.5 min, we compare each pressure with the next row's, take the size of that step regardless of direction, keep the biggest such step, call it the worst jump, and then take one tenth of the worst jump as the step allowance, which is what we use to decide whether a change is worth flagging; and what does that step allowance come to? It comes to 1.04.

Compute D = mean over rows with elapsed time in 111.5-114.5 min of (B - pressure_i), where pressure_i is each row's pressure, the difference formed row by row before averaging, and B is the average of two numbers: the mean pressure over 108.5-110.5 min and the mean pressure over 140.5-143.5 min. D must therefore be -20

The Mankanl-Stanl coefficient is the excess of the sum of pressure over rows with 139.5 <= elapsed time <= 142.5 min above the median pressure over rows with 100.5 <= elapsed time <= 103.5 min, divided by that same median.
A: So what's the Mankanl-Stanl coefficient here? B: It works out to 1.62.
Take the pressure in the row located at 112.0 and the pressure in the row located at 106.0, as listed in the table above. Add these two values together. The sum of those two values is 315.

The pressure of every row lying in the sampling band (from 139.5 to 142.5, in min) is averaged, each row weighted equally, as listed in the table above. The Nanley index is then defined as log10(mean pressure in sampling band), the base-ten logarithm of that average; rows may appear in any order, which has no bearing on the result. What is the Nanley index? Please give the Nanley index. 2.12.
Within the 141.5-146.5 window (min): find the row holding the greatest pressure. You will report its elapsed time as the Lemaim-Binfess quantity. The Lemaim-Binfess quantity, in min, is 142.0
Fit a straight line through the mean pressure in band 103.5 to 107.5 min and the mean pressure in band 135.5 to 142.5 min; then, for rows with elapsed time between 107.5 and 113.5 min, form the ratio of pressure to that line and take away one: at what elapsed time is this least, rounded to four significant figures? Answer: 108.0 min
